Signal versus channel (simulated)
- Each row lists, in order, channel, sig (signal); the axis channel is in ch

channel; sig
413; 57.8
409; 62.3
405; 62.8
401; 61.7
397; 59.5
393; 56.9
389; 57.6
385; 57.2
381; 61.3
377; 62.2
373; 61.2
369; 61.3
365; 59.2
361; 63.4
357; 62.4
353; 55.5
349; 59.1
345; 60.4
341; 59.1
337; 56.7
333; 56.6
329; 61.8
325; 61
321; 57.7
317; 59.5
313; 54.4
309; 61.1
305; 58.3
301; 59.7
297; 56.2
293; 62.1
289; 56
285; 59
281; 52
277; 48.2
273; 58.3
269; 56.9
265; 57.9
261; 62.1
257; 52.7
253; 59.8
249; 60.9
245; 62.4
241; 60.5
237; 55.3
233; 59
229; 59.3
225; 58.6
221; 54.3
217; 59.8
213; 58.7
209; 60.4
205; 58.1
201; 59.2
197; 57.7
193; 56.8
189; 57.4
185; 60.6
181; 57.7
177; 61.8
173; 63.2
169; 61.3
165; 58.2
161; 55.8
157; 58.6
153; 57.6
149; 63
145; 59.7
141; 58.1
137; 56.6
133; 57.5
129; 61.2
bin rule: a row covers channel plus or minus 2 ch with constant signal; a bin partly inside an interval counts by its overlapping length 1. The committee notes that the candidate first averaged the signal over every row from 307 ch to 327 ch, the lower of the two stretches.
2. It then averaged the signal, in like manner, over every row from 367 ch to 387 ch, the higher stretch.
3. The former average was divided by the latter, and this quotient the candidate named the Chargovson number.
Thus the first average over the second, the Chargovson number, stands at 0.97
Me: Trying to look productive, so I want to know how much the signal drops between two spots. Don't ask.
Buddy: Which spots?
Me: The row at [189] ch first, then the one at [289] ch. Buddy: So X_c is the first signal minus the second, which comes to 1.4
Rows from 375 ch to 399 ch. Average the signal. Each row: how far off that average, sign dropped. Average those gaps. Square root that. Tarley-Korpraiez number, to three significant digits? 1.37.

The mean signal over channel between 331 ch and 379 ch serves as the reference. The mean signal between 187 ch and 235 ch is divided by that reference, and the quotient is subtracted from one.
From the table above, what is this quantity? 0.02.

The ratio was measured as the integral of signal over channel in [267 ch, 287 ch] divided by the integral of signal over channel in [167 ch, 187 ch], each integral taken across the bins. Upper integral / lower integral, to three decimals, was 0.901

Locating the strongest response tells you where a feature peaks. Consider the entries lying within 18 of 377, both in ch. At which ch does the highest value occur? 361 ch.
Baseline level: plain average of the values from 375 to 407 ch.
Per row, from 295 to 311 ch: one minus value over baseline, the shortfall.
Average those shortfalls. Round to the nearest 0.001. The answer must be 0.018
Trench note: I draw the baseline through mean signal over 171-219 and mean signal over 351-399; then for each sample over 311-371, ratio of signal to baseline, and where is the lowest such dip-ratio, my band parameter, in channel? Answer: 313 ch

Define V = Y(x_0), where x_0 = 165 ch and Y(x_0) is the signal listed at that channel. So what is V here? 58.2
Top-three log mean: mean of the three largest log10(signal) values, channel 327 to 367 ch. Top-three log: 1.796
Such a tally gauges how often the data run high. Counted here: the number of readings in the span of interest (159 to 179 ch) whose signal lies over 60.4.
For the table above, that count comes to 3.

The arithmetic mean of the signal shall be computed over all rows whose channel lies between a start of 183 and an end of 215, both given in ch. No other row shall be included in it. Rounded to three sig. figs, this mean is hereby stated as 58.6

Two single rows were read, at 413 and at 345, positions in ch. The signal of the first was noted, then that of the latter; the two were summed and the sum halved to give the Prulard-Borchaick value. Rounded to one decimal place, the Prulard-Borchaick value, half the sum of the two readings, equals 59.1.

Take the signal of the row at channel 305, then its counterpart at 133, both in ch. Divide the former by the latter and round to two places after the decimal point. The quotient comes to 1.01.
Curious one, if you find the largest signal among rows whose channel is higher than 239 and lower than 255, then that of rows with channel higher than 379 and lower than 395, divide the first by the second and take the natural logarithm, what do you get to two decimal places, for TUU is 0.02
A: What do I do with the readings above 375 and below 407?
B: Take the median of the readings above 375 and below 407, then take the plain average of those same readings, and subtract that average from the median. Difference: 0.50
